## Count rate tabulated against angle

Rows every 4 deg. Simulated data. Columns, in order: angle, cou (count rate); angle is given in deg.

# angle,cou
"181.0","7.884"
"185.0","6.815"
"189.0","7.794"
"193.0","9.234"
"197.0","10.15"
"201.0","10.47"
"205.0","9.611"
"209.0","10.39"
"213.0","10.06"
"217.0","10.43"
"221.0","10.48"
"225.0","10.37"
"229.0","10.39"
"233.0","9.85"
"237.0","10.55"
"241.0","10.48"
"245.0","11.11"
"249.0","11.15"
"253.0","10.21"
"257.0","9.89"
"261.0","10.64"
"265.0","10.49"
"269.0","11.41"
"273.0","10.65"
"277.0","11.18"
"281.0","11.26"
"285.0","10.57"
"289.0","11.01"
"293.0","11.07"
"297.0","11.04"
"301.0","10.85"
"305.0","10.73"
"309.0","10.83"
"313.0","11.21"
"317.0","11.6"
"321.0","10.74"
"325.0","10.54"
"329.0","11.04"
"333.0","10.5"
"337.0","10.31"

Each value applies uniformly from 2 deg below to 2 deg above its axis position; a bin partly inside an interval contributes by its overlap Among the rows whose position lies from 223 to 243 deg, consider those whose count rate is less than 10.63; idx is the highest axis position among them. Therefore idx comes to 241.0 deg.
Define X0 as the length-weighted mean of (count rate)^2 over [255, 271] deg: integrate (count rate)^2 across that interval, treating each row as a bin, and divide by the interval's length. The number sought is 113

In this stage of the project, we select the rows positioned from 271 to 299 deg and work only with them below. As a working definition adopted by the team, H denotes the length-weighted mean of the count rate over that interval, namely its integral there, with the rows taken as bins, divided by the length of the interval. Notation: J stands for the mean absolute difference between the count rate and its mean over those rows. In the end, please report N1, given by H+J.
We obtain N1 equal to 11.2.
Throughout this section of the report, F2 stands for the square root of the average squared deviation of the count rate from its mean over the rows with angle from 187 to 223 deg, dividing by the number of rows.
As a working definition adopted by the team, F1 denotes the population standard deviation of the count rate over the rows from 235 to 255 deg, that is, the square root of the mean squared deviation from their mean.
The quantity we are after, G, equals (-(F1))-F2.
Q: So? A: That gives -1.2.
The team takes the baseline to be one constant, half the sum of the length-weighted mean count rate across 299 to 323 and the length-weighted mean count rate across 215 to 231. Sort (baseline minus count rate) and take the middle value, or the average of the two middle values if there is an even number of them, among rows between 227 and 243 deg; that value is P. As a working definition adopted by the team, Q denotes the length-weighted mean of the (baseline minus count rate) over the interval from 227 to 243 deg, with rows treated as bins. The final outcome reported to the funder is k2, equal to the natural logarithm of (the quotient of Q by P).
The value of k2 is 0.36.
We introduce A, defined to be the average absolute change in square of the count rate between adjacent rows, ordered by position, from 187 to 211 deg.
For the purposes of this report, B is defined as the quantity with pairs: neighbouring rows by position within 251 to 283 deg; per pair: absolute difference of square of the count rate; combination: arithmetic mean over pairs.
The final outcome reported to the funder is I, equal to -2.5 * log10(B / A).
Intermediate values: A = 16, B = 10.8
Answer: 0.45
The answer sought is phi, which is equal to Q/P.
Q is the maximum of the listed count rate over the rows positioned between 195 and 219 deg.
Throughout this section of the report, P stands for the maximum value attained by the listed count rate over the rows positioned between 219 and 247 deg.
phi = 0.94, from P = 11.11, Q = 10.47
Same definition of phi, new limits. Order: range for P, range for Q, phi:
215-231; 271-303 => 1.07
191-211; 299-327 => 1.11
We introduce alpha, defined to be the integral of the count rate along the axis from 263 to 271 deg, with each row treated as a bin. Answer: 87.6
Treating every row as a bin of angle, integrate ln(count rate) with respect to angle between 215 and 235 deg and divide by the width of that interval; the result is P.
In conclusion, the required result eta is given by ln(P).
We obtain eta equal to 0.847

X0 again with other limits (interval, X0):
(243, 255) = 117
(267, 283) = 124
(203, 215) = 101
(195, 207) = 102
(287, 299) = 122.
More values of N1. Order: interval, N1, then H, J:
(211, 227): 10.5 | 10.3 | 0.14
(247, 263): 10.9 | 10.5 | 0.42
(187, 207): 10.2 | 9.5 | 0.75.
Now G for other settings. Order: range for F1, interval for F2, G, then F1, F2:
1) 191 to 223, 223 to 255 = -0.8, 0.43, 0.41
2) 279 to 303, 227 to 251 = -0.7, 0.21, 0.44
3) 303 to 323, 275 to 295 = -0.6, 0.34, 0.24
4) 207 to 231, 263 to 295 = -0.5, 0.14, 0.32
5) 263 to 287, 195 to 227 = -0.6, 0.37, 0.28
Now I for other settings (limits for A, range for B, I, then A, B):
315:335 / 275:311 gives 0.98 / 11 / 4.7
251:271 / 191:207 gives -0.22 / 11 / 13.9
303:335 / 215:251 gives 0.55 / 9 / 5.6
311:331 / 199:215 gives -0.22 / 11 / 13.2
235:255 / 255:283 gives -0.26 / 9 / 11.5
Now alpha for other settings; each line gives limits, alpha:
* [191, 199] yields 77.5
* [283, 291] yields 86.3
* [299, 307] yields 86.3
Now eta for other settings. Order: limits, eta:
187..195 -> 0.760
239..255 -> 0.864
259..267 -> 0.858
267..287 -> 0.875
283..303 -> 0.871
